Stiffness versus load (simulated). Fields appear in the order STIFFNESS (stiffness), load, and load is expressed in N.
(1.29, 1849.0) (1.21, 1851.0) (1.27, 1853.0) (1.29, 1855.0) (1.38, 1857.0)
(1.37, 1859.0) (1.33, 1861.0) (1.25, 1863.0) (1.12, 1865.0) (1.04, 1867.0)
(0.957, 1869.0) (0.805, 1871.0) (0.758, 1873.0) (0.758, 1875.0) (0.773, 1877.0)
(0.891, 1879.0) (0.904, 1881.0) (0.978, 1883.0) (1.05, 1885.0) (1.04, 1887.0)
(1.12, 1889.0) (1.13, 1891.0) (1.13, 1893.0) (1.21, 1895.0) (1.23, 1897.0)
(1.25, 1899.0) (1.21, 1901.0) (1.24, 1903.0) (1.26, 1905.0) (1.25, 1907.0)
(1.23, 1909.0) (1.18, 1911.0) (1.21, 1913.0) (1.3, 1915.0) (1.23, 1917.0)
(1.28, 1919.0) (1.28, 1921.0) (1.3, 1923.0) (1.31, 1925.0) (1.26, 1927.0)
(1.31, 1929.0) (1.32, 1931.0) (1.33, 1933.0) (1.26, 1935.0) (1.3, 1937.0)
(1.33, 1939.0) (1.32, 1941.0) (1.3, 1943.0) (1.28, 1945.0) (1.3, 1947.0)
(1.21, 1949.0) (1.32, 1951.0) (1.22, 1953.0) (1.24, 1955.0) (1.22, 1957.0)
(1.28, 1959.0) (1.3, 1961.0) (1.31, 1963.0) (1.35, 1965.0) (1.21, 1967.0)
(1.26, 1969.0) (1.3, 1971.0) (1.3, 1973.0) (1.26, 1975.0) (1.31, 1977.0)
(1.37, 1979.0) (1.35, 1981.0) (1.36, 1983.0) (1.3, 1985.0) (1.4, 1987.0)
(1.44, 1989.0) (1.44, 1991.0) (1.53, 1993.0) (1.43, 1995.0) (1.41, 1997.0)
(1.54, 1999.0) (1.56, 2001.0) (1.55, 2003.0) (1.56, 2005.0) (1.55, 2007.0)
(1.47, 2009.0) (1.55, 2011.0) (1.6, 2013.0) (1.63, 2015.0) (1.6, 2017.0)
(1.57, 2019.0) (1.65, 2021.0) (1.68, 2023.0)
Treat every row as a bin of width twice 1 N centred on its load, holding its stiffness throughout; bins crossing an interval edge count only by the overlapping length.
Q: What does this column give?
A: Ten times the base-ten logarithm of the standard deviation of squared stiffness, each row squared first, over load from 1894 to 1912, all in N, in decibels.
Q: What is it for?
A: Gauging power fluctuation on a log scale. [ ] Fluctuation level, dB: -12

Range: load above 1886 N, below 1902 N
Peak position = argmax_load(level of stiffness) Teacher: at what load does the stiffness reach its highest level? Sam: 1899.0 N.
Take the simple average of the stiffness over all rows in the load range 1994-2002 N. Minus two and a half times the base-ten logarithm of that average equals -0.429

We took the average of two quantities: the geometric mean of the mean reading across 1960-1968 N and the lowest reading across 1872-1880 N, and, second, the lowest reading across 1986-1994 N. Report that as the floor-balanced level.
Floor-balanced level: 1.19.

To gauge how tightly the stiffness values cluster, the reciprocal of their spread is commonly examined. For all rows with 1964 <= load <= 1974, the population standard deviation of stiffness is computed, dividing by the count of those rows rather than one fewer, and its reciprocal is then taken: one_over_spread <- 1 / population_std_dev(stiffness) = 21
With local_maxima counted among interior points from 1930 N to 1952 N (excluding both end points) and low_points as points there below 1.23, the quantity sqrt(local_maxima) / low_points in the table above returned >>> 1.7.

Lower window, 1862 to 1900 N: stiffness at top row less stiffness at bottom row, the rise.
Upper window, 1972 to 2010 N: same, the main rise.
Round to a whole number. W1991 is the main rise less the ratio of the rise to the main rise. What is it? 0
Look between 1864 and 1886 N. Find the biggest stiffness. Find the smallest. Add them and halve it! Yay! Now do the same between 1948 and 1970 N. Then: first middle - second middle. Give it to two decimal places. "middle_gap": -0.34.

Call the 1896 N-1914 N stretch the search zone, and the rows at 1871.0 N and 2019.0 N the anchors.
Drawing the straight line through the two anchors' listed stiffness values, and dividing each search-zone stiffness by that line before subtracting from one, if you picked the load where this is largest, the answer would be 1911.0 N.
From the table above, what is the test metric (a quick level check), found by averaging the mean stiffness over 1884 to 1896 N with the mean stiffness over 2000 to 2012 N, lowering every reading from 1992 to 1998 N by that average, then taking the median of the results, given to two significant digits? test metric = 0.10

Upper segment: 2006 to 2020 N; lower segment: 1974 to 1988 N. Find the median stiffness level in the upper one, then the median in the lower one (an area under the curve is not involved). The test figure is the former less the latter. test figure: 0.22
